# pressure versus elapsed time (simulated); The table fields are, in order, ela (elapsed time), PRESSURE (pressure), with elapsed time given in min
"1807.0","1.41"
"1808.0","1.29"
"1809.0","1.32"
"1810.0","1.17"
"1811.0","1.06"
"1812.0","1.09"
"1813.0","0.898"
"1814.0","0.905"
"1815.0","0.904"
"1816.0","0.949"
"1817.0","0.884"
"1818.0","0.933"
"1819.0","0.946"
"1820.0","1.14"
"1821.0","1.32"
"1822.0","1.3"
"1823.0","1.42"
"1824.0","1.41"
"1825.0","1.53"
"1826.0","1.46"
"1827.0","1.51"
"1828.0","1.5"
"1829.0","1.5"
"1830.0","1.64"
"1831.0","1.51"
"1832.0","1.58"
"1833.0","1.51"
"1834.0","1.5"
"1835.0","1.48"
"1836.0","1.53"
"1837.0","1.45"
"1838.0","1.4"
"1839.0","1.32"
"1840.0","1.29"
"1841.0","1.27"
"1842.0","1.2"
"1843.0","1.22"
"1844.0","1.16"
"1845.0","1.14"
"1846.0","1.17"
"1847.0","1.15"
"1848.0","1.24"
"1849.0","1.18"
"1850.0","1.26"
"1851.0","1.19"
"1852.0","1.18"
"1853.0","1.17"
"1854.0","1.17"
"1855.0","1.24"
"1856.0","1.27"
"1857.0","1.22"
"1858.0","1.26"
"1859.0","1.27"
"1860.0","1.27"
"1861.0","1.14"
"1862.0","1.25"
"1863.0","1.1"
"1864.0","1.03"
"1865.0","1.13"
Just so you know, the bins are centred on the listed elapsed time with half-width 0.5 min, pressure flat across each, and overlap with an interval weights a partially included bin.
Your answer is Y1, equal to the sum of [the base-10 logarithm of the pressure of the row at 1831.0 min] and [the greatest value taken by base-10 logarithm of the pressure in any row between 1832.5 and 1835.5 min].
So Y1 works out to 0.36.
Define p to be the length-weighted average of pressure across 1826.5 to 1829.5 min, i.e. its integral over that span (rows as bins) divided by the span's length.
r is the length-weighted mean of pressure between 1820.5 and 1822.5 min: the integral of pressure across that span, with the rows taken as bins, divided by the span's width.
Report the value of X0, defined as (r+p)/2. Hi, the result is 1.41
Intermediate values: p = 1.5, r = 1.31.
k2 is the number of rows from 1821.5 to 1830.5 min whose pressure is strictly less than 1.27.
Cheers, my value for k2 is 0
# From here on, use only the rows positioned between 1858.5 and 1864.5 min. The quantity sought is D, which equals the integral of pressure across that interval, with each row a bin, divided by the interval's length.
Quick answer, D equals 1.18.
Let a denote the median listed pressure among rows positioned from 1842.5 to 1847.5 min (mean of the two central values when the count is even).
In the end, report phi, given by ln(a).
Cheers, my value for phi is 0.15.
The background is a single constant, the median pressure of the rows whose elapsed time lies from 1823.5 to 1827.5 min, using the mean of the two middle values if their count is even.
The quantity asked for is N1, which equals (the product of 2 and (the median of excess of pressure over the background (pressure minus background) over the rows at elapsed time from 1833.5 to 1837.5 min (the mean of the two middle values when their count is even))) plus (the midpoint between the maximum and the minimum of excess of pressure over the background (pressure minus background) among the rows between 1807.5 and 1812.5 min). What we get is -0.3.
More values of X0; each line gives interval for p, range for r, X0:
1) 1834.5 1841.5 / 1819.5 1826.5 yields 1.38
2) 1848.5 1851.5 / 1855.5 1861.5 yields 1.22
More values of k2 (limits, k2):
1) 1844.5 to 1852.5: 8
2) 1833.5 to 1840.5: 0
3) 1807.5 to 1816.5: 7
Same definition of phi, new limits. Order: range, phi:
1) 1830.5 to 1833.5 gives 0.41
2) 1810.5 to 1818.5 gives -0.08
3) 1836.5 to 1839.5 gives 0.34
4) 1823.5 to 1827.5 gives 0.40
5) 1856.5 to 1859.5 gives 0.23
